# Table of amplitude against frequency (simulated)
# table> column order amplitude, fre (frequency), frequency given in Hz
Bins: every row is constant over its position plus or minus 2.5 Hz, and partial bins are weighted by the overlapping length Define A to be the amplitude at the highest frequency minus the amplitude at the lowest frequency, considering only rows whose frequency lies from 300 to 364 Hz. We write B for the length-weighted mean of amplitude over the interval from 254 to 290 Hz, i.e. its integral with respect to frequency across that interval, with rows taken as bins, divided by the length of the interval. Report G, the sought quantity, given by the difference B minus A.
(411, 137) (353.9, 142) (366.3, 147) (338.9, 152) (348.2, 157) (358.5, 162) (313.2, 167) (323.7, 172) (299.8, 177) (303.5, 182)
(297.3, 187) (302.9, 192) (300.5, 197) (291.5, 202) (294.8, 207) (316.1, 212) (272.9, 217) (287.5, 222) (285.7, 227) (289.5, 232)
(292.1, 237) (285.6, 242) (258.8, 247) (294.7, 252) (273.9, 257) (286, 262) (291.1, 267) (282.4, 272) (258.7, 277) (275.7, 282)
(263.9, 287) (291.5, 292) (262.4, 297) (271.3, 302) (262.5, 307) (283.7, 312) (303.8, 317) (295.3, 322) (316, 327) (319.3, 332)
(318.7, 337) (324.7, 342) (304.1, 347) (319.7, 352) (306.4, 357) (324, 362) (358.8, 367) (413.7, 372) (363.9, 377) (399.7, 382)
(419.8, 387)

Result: 224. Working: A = 53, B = 276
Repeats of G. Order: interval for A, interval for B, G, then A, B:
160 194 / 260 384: 363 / -56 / 308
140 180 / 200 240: 345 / -54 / 291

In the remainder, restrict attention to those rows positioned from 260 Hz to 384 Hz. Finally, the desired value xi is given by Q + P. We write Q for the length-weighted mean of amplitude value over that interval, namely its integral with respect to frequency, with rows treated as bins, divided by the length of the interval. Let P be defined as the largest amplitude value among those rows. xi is 721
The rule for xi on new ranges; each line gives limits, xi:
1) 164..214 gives 628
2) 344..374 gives 750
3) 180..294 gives 603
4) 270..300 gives 564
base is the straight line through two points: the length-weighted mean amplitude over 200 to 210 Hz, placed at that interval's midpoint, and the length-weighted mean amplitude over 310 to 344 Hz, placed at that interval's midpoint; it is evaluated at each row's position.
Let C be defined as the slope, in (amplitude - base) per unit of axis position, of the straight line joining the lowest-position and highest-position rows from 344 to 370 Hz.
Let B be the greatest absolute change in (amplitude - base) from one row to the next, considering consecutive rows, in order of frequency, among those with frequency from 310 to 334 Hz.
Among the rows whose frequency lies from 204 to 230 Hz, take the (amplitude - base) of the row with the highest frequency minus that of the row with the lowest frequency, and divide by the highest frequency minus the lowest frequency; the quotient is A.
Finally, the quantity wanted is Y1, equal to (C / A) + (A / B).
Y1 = -4.6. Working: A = -0.57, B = 20.1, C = 2.6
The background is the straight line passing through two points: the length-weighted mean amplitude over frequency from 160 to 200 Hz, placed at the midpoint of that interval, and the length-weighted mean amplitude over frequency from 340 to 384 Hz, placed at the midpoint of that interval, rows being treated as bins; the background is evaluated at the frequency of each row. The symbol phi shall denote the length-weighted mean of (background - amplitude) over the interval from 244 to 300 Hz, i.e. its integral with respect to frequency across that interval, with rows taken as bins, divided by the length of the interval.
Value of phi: 53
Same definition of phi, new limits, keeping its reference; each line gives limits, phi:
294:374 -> 30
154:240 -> 10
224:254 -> 38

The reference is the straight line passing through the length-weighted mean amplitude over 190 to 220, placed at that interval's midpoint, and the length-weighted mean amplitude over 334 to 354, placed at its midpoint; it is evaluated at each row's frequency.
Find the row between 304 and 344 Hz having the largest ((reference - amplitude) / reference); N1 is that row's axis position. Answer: 307 Hz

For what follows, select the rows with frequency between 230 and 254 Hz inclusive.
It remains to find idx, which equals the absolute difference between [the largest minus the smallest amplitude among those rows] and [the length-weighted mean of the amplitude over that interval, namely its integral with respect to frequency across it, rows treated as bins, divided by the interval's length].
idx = 248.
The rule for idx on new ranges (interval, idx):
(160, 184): 261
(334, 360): 294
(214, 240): 267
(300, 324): 242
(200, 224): 249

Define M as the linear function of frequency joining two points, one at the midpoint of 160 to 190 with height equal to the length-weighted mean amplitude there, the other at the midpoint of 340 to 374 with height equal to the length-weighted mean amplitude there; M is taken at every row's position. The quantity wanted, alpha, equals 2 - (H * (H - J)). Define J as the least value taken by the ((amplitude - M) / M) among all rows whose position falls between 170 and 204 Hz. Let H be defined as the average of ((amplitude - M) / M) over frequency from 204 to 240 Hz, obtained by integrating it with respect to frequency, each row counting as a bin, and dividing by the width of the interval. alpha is 2.00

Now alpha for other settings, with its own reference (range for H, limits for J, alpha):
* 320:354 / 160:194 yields 2.00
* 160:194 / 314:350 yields 2.00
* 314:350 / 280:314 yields 2.01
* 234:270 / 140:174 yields 1.98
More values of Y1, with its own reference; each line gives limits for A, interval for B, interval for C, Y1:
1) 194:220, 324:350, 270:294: -0.3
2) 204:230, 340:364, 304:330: -4.5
